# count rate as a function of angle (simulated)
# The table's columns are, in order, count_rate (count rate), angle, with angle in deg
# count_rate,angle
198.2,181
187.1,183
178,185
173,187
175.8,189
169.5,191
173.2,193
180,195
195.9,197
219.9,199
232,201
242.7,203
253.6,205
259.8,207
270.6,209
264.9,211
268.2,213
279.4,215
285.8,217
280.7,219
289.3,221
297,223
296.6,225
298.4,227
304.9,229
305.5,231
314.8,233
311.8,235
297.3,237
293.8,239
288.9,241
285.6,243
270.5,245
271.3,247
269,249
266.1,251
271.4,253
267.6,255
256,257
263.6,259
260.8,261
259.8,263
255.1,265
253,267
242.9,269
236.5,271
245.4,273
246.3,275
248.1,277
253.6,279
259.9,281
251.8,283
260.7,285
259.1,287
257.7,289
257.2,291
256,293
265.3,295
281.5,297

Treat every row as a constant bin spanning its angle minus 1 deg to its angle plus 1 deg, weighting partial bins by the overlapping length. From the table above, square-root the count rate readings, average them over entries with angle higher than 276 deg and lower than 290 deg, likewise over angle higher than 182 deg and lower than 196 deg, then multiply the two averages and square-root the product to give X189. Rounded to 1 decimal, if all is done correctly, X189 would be 14.6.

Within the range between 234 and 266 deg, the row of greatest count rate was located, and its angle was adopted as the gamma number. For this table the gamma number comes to 235 deg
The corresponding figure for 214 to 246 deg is 233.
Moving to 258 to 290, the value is 259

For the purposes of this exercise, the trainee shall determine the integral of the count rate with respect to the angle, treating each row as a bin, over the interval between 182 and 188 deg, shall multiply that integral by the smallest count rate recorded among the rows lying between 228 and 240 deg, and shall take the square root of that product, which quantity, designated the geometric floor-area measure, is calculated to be 562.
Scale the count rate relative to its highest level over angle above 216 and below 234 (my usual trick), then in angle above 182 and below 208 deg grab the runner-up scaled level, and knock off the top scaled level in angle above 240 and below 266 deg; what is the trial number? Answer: -0.11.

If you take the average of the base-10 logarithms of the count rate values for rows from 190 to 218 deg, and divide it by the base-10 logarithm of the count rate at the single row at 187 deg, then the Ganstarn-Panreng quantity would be 1.06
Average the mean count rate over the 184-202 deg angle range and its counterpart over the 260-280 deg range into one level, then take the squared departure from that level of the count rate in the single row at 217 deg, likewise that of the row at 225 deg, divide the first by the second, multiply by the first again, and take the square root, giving 57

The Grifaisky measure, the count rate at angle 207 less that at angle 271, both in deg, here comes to 23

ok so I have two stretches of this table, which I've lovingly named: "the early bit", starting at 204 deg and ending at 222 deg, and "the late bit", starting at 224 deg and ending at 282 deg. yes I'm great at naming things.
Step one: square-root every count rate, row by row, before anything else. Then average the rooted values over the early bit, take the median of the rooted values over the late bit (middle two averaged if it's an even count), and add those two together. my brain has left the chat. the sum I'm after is 32.9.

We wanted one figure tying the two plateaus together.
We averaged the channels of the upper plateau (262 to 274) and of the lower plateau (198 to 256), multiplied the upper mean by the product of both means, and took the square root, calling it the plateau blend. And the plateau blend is 4147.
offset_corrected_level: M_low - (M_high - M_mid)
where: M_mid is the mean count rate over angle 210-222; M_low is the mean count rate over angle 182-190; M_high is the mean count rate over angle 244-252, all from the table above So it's 187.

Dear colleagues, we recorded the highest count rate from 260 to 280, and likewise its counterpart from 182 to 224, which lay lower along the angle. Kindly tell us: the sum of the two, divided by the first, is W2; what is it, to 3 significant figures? 2.14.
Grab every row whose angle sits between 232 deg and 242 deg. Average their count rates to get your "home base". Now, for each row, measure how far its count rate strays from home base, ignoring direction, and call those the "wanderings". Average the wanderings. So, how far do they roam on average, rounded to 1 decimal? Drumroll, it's 9.6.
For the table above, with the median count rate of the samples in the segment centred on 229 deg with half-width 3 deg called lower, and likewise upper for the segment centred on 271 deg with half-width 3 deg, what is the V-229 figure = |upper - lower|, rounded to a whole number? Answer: 62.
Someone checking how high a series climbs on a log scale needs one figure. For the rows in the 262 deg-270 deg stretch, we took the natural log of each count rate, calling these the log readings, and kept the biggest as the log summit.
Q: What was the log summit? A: 5.6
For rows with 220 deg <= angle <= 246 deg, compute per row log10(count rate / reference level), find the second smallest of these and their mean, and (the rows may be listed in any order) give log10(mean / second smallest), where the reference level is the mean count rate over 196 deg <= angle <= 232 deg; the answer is 0.21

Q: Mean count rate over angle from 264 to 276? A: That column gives 247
